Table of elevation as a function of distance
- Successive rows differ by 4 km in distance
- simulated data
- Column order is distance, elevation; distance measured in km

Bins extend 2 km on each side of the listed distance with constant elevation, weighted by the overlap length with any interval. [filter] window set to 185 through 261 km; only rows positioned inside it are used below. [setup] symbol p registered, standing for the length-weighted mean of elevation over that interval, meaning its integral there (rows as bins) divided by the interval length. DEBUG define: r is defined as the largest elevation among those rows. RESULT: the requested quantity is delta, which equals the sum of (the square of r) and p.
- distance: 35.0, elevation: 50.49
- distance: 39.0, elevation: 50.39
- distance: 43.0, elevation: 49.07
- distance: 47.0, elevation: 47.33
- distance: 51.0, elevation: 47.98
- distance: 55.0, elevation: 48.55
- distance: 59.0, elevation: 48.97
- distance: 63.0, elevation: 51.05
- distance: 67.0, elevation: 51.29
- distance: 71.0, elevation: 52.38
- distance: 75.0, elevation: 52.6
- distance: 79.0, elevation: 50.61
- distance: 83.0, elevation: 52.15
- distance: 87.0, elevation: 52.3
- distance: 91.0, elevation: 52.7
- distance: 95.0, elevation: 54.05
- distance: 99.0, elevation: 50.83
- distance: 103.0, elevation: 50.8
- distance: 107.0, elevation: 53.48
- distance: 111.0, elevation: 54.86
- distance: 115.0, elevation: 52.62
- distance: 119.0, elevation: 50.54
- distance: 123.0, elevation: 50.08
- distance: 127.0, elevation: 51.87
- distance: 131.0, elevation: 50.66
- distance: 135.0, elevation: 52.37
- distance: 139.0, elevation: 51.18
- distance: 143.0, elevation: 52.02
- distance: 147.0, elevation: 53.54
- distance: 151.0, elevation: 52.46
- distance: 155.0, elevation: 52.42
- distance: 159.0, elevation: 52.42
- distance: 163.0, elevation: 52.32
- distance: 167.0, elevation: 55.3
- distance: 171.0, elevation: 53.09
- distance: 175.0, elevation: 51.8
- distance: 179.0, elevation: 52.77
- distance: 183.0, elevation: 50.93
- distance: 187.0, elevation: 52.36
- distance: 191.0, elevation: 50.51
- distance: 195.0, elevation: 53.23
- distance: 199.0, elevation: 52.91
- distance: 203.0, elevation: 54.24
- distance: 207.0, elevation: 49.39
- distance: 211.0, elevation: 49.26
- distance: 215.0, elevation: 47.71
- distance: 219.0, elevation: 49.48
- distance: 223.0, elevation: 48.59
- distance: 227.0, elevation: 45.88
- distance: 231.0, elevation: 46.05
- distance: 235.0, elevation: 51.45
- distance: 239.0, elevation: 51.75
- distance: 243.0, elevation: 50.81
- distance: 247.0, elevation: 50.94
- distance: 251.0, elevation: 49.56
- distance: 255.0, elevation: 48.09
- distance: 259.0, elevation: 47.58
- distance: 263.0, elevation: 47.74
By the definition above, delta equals 2992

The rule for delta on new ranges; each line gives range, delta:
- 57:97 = 2973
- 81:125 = 3062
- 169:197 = 2886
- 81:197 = 3110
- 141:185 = 3111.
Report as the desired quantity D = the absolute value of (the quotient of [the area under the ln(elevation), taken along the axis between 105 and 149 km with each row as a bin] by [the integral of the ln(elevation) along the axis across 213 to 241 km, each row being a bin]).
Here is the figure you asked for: 1.6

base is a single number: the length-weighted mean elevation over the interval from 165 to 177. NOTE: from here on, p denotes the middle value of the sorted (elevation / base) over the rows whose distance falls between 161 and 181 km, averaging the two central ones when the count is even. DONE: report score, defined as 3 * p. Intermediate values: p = 0.988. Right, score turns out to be 2.96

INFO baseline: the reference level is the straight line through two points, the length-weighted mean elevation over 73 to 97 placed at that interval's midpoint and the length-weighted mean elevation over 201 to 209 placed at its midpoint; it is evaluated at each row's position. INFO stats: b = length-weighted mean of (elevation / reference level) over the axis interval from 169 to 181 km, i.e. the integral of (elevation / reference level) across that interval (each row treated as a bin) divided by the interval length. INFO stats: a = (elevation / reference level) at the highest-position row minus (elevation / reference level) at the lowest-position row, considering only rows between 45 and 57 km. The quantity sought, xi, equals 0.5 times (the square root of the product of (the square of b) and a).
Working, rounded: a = 0.024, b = 1.01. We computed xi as 0.08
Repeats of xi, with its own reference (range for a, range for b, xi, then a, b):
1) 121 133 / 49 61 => 0.05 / 0.012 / 0.92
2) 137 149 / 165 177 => 0.11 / 0.046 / 1.03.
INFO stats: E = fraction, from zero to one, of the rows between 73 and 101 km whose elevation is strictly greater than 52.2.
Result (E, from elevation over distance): 0.57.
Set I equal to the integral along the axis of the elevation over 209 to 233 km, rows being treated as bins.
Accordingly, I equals 1148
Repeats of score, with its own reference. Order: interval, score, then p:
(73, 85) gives 2.93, 0.977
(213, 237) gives 2.71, 0.902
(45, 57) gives 2.70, 0.899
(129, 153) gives 2.93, 0.977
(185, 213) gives 2.94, 0.981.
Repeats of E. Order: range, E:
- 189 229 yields 0.30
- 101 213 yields 0.57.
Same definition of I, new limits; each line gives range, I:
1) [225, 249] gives 1188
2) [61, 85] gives 1240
